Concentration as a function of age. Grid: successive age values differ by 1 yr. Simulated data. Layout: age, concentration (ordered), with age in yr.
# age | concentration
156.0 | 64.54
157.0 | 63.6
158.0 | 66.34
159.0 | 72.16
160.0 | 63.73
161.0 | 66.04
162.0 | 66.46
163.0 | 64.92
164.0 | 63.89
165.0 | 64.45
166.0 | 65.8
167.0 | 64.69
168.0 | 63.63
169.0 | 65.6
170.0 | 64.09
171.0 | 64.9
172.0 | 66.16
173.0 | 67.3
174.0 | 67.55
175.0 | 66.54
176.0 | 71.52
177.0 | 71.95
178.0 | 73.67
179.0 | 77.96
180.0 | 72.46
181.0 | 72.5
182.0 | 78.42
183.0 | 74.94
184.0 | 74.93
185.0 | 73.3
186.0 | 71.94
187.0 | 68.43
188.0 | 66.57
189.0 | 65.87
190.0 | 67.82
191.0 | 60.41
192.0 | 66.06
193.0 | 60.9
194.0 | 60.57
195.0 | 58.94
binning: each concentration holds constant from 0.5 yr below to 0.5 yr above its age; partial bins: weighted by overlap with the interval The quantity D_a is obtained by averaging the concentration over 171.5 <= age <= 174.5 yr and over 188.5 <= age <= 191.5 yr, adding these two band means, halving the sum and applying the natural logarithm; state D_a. 4.187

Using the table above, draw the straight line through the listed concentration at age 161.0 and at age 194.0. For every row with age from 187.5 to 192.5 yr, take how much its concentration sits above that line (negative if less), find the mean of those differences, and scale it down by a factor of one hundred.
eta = 0.041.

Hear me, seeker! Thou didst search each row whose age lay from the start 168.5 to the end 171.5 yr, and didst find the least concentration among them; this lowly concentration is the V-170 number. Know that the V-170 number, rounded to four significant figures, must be 64.09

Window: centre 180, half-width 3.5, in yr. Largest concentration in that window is 78.42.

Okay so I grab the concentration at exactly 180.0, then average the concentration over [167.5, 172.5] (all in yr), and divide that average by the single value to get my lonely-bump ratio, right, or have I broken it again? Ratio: 0.90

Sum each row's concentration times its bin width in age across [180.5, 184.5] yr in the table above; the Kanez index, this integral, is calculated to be 301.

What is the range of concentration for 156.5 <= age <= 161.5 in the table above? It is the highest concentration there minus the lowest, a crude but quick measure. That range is 8.6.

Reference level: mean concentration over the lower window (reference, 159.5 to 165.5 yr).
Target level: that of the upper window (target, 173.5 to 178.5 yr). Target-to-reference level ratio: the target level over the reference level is 1.08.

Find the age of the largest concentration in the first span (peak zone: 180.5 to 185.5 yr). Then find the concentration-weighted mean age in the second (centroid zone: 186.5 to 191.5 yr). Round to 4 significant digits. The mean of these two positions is 185.5 yr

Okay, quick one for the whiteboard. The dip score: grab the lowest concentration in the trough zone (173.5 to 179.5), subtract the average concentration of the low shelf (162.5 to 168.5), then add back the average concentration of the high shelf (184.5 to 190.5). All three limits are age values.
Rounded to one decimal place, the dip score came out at 71.0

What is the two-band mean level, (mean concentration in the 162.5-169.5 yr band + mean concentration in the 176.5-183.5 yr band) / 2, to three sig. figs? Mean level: 69.6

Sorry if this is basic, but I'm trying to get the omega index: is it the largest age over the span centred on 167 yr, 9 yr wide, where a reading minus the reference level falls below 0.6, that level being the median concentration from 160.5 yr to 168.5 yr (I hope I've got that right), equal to 171.0 yr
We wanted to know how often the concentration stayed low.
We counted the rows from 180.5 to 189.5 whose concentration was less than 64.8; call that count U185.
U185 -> 0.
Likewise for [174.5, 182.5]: 0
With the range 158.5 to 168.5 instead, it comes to 5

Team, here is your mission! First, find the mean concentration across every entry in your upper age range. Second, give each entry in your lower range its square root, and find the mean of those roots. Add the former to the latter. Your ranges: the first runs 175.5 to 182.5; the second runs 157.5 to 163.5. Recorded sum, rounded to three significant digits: 82.2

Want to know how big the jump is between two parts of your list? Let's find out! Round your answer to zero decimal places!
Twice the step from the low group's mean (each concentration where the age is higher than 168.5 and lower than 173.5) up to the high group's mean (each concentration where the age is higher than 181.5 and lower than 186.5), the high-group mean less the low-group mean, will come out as 18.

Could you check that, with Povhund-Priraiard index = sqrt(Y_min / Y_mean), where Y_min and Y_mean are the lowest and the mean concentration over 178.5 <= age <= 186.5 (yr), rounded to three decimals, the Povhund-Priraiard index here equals 0.982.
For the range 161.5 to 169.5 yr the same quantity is 0.990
